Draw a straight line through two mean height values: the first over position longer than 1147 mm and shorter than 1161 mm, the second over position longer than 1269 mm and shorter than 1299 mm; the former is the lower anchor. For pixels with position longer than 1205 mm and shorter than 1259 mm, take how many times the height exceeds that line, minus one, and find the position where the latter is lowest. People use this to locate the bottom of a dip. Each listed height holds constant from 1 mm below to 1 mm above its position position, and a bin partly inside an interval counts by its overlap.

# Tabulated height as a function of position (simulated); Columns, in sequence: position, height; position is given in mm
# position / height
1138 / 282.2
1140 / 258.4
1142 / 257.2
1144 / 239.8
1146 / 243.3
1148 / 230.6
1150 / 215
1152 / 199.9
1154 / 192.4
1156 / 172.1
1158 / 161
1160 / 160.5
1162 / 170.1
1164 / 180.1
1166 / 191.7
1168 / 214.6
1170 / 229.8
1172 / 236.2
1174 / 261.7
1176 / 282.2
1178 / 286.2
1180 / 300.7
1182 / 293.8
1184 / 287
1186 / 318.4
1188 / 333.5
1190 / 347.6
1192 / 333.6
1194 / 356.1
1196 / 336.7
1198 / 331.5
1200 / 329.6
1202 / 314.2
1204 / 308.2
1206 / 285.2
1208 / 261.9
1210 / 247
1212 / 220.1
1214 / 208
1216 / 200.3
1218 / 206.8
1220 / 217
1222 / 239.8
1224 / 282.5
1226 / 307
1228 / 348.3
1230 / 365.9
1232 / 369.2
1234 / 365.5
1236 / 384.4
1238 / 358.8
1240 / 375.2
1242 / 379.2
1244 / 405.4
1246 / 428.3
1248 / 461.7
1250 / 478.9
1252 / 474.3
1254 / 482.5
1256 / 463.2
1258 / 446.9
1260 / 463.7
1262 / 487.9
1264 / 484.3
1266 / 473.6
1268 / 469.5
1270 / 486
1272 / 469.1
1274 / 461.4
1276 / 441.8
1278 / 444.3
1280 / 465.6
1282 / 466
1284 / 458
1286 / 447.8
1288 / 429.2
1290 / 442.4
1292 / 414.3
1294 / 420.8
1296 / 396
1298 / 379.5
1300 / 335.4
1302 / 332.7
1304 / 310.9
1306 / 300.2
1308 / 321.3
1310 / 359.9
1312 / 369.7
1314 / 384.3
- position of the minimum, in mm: 1216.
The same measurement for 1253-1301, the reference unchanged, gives 1300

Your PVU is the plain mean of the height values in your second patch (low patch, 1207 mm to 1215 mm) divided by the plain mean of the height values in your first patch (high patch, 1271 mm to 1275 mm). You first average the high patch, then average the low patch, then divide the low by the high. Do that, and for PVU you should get 0.50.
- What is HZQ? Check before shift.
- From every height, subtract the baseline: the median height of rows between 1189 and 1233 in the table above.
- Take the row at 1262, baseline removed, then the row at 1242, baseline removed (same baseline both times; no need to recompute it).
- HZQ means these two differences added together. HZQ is 252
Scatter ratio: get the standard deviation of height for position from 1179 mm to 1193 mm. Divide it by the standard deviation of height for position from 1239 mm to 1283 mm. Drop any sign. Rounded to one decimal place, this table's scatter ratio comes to 0.7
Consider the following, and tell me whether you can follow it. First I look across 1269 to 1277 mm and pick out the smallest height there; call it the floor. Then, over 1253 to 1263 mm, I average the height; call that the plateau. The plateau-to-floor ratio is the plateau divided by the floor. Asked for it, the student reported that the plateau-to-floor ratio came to 1.1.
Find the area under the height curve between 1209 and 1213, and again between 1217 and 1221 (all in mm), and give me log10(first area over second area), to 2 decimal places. 0.04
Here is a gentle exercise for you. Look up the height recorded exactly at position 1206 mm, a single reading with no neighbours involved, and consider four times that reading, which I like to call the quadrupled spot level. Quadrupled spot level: 1141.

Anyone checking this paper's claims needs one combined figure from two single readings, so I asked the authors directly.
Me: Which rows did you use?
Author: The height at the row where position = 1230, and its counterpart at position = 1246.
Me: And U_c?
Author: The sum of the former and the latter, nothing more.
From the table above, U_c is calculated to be 794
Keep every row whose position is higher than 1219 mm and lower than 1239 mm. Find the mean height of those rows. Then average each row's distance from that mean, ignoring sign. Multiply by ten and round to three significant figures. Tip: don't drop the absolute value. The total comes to 498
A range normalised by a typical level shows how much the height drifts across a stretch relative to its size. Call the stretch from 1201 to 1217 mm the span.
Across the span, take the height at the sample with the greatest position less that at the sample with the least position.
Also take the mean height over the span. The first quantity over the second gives -0.45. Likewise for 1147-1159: -0.36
